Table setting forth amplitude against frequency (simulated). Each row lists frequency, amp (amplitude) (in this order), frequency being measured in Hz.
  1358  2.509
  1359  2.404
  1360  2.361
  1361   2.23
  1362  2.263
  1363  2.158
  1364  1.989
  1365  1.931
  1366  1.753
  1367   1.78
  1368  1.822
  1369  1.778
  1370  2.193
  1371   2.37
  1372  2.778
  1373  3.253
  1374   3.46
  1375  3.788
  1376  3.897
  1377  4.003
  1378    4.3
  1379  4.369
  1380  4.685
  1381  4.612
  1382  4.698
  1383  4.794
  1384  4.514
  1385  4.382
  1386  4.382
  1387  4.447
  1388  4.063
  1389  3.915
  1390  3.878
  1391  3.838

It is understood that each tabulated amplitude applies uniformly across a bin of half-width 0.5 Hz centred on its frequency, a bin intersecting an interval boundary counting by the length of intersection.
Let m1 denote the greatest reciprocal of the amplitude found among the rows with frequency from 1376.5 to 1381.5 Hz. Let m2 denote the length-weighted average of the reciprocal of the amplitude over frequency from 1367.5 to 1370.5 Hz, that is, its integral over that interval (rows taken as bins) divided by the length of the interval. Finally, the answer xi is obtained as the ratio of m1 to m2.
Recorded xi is 0.48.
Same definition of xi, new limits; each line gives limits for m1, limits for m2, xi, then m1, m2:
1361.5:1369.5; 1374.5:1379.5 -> 2.32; 0.570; 0.246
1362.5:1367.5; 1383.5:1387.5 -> 2.53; 0.570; 0.226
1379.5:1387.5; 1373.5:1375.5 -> 0.83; 0.228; 0.277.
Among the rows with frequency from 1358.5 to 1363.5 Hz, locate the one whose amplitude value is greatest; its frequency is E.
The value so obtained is 1359 Hz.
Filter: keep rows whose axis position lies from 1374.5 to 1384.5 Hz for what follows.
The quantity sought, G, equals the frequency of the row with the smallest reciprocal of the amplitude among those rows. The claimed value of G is 1383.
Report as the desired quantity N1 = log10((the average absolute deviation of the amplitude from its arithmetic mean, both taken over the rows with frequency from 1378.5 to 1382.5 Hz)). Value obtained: -1.0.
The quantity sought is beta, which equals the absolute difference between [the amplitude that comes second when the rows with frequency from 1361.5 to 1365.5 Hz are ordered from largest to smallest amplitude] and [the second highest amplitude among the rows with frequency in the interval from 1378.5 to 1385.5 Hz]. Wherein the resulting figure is 2.5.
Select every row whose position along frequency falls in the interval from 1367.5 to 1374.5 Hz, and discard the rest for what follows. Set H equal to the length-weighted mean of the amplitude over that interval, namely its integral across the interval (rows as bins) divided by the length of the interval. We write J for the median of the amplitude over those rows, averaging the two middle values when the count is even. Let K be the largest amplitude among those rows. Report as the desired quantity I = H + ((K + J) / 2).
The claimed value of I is 5.4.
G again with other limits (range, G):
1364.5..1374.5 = 1374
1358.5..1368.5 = 1359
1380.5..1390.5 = 1383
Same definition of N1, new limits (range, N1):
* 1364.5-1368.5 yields -1.3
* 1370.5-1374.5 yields -0.4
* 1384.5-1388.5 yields -0.9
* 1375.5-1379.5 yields -0.7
